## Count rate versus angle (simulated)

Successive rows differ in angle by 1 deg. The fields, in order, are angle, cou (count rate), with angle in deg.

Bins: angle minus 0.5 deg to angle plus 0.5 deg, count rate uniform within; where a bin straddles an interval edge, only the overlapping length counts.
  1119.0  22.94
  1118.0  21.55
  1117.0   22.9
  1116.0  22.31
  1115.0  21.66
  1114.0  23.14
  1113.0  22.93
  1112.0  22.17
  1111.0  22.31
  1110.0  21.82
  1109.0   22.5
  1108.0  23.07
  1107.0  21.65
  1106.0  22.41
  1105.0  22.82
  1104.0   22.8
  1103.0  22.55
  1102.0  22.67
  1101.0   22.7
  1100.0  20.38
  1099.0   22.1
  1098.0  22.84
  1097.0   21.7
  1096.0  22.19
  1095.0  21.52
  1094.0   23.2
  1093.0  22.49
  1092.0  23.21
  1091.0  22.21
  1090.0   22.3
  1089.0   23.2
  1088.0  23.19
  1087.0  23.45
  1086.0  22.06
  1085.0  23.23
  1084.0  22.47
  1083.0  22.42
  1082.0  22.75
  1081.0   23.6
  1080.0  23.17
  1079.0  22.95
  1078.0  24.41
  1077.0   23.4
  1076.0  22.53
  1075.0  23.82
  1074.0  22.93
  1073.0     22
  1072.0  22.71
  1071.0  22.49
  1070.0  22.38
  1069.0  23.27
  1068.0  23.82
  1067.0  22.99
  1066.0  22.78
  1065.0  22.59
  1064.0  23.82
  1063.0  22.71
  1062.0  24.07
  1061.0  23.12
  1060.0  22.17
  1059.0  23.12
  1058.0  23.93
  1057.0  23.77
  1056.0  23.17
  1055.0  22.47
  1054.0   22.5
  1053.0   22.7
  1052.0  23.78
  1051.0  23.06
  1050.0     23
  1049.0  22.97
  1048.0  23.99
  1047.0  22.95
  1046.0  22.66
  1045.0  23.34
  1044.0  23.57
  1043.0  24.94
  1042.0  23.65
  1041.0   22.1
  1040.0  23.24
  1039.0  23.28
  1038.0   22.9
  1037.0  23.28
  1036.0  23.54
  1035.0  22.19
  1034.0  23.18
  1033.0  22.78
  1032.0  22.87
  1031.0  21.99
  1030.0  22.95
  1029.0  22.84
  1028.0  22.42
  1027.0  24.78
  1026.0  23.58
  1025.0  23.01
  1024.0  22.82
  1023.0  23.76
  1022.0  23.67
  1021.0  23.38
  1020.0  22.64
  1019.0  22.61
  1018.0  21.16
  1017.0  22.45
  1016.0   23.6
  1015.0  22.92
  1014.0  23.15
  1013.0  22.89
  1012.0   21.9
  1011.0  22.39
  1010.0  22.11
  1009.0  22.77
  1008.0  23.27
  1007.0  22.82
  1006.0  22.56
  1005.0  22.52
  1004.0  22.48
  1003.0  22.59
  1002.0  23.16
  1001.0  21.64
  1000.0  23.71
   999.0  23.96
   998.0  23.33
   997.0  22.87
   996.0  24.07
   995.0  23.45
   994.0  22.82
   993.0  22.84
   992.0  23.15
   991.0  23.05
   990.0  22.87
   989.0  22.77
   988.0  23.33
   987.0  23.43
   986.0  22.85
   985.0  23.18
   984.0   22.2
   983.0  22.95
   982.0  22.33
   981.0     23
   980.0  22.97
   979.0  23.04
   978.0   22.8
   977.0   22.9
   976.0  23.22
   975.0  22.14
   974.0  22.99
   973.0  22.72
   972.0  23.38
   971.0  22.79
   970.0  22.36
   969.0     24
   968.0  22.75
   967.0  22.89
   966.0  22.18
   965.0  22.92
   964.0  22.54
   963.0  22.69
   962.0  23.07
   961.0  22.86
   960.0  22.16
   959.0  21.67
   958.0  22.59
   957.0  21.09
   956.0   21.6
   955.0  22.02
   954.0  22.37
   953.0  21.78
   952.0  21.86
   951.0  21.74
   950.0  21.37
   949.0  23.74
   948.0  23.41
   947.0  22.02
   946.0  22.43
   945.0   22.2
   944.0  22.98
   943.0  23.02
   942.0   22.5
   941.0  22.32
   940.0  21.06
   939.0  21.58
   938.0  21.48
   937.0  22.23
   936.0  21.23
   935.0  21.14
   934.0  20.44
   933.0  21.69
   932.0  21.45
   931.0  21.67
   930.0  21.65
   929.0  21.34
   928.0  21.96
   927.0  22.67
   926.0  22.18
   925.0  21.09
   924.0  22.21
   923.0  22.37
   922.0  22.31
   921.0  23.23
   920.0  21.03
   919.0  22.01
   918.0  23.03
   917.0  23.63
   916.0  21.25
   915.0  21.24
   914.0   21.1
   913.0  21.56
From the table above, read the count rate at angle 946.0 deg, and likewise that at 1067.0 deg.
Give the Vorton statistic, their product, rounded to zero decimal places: 516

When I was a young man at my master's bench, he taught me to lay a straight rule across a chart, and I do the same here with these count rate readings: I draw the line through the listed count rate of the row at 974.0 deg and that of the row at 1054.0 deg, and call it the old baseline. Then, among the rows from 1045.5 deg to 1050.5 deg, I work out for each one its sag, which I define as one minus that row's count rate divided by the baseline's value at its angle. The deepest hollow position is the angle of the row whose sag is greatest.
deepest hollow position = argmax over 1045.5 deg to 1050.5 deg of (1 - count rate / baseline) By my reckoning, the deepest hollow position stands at 1046.0 deg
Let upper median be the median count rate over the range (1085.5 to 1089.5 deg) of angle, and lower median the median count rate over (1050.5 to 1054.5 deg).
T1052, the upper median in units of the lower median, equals 1.01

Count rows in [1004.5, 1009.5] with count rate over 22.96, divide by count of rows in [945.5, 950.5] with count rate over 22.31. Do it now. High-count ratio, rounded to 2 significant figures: 0.33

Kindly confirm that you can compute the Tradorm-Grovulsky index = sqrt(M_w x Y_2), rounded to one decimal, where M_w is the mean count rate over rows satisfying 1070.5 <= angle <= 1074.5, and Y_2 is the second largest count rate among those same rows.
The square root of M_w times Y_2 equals 22.6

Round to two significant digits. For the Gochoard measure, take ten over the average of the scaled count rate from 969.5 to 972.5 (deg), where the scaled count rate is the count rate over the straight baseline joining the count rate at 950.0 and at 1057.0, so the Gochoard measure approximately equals 9.6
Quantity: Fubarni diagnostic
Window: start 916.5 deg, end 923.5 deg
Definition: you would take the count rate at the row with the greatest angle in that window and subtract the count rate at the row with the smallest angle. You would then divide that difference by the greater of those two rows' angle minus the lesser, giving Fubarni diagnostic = -0.21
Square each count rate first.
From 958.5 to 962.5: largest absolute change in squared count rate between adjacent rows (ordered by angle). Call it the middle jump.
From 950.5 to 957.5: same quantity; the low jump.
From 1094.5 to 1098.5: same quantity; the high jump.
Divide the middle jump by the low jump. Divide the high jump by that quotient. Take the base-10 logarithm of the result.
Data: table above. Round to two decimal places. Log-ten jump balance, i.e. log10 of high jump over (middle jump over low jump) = 1.62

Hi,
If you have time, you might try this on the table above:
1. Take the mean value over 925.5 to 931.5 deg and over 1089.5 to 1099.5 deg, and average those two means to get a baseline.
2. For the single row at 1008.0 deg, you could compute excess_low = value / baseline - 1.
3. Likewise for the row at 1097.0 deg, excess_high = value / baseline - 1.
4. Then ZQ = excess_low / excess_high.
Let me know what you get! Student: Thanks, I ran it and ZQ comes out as -2.5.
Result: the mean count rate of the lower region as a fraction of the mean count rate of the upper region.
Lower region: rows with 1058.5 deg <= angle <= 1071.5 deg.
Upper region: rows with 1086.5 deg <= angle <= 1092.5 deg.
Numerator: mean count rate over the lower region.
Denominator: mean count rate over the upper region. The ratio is 1.004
